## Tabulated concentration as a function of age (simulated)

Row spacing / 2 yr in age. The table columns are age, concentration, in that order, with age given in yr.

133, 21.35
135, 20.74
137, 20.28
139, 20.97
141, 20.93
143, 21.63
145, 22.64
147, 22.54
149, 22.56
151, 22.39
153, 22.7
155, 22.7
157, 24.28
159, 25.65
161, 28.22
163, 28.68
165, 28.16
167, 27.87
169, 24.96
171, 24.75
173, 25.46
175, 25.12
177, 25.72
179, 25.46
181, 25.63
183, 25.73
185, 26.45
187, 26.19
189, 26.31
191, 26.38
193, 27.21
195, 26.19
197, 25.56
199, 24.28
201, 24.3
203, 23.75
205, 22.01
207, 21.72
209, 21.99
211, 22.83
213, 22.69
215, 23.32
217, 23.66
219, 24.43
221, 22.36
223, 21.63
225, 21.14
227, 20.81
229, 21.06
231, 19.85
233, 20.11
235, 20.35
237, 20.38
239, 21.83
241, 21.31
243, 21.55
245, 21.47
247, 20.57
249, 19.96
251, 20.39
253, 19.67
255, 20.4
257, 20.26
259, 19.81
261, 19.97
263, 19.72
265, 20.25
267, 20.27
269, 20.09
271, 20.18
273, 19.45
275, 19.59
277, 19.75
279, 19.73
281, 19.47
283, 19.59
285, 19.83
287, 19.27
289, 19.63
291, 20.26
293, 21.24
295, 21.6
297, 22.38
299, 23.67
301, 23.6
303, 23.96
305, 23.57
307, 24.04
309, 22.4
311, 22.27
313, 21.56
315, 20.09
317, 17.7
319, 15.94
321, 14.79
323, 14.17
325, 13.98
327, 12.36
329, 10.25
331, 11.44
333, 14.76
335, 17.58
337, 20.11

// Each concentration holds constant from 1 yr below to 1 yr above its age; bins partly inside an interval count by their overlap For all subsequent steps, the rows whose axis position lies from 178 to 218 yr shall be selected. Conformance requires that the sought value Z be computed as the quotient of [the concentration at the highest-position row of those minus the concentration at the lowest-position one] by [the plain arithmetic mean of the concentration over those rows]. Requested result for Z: -0.07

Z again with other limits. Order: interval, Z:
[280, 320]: -0.17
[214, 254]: -0.17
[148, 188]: 0.14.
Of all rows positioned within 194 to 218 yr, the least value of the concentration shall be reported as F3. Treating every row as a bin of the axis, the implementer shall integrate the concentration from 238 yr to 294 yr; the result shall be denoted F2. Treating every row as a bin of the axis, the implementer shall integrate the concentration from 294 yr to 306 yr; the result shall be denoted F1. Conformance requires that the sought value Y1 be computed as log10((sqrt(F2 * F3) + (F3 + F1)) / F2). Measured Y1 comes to -0.4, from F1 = 278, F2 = 1131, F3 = 21.72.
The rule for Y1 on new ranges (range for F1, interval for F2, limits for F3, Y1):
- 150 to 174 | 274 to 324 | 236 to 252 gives -0.1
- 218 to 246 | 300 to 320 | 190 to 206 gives 0.2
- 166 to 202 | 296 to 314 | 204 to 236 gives 0.4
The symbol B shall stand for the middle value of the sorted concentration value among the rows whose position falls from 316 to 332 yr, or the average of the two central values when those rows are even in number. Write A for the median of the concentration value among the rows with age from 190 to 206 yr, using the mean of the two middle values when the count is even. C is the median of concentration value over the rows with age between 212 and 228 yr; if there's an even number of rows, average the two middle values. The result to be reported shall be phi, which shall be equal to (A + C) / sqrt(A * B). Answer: 2.53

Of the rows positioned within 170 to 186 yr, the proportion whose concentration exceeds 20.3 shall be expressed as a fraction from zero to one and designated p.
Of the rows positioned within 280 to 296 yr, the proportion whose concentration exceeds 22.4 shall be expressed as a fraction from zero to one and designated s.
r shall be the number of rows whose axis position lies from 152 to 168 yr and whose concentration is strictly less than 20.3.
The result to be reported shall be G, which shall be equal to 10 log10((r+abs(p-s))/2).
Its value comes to -3.0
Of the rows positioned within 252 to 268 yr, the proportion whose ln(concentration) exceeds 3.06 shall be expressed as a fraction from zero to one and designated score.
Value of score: 0.00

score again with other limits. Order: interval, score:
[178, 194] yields 1.00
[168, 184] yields 1.00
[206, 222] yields 1.00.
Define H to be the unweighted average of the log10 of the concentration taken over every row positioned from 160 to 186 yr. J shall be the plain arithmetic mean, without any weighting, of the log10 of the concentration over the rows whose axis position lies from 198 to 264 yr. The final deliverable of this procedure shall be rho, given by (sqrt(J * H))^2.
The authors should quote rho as 1.89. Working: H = 1.42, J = 1.33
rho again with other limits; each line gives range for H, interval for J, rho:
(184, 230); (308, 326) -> 1.72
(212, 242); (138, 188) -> 1.86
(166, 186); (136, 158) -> 1.90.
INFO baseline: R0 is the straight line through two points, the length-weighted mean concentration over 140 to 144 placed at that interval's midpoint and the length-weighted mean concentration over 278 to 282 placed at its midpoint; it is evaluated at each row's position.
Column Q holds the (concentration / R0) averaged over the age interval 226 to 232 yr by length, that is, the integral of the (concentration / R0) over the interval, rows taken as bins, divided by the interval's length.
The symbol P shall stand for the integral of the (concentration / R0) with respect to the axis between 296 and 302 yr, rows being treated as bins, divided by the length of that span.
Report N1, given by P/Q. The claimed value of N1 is 1.18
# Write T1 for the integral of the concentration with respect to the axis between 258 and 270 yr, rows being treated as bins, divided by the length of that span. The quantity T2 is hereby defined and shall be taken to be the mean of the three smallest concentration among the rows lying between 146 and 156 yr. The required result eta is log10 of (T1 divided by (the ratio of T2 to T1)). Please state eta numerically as 1.25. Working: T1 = 20.0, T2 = 22.5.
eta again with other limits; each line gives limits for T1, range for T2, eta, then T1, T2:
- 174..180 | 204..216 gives 1.47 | 25.4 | 21.9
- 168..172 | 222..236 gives 1.49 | 24.9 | 20.1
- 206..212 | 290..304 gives 1.37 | 22.2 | 21.0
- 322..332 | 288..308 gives 0.88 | 12.4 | 20.4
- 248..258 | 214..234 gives 1.30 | 20.1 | 20.3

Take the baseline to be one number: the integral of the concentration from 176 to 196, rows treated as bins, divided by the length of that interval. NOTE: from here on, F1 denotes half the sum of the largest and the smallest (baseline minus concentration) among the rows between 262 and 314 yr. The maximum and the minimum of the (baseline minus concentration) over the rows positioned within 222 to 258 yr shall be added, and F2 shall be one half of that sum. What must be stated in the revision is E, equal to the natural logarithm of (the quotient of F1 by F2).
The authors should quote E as -0.2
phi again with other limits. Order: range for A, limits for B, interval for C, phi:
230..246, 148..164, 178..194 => 2.13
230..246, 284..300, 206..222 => 2.10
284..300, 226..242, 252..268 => 1.98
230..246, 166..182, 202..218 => 1.89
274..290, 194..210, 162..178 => 2.08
